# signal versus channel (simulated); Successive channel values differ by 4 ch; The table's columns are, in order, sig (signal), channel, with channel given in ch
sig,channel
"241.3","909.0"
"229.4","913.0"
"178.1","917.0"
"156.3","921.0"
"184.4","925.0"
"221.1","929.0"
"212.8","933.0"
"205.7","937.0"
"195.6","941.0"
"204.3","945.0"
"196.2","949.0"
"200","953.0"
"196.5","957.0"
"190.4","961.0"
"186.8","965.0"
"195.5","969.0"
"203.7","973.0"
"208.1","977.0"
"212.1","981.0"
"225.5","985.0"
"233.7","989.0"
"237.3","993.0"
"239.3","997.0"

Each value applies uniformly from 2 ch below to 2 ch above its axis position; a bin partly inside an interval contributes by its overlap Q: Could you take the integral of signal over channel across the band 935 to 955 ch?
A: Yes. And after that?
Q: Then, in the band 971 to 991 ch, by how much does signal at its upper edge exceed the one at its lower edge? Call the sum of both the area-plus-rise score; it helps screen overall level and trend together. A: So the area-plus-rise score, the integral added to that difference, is 4037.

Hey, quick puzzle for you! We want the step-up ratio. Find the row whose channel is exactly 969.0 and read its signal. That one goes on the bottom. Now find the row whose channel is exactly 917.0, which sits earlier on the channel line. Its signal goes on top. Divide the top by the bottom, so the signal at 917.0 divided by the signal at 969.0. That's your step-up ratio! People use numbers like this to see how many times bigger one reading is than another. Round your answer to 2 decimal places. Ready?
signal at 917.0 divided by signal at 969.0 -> 0.91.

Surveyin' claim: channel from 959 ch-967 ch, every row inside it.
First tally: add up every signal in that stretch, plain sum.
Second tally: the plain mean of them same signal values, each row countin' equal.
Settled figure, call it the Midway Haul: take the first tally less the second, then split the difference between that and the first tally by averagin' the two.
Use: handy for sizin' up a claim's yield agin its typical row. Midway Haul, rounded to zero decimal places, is 283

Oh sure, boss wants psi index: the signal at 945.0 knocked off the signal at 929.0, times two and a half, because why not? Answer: 42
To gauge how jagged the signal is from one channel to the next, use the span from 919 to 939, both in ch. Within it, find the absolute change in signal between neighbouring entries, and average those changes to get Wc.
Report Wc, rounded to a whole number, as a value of 20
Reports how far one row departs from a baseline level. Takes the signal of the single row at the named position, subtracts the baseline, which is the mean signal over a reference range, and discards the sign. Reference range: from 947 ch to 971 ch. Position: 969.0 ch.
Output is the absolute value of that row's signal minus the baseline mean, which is 1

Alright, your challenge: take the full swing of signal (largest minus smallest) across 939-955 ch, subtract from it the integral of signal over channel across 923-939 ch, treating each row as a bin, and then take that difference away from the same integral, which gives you 6583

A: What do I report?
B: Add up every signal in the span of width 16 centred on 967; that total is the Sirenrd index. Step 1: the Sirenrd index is 776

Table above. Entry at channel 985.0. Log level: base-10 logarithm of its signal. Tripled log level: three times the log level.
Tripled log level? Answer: 7.06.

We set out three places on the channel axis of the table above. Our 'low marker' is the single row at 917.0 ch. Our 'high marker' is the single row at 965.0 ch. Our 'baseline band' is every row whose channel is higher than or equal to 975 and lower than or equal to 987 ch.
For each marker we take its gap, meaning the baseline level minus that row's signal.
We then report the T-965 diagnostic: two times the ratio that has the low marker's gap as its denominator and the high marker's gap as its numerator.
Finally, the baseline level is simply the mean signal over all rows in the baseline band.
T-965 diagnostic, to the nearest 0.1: 1.5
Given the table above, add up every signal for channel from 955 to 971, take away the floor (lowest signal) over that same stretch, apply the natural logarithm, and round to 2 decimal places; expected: 6.37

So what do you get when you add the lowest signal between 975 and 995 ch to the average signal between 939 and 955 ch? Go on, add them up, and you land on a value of 407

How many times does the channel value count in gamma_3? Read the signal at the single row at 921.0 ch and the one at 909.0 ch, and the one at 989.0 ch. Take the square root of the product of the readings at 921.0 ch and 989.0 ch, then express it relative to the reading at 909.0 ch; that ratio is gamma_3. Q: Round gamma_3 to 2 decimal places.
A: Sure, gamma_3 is 0.79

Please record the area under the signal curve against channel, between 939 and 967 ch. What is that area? 5479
